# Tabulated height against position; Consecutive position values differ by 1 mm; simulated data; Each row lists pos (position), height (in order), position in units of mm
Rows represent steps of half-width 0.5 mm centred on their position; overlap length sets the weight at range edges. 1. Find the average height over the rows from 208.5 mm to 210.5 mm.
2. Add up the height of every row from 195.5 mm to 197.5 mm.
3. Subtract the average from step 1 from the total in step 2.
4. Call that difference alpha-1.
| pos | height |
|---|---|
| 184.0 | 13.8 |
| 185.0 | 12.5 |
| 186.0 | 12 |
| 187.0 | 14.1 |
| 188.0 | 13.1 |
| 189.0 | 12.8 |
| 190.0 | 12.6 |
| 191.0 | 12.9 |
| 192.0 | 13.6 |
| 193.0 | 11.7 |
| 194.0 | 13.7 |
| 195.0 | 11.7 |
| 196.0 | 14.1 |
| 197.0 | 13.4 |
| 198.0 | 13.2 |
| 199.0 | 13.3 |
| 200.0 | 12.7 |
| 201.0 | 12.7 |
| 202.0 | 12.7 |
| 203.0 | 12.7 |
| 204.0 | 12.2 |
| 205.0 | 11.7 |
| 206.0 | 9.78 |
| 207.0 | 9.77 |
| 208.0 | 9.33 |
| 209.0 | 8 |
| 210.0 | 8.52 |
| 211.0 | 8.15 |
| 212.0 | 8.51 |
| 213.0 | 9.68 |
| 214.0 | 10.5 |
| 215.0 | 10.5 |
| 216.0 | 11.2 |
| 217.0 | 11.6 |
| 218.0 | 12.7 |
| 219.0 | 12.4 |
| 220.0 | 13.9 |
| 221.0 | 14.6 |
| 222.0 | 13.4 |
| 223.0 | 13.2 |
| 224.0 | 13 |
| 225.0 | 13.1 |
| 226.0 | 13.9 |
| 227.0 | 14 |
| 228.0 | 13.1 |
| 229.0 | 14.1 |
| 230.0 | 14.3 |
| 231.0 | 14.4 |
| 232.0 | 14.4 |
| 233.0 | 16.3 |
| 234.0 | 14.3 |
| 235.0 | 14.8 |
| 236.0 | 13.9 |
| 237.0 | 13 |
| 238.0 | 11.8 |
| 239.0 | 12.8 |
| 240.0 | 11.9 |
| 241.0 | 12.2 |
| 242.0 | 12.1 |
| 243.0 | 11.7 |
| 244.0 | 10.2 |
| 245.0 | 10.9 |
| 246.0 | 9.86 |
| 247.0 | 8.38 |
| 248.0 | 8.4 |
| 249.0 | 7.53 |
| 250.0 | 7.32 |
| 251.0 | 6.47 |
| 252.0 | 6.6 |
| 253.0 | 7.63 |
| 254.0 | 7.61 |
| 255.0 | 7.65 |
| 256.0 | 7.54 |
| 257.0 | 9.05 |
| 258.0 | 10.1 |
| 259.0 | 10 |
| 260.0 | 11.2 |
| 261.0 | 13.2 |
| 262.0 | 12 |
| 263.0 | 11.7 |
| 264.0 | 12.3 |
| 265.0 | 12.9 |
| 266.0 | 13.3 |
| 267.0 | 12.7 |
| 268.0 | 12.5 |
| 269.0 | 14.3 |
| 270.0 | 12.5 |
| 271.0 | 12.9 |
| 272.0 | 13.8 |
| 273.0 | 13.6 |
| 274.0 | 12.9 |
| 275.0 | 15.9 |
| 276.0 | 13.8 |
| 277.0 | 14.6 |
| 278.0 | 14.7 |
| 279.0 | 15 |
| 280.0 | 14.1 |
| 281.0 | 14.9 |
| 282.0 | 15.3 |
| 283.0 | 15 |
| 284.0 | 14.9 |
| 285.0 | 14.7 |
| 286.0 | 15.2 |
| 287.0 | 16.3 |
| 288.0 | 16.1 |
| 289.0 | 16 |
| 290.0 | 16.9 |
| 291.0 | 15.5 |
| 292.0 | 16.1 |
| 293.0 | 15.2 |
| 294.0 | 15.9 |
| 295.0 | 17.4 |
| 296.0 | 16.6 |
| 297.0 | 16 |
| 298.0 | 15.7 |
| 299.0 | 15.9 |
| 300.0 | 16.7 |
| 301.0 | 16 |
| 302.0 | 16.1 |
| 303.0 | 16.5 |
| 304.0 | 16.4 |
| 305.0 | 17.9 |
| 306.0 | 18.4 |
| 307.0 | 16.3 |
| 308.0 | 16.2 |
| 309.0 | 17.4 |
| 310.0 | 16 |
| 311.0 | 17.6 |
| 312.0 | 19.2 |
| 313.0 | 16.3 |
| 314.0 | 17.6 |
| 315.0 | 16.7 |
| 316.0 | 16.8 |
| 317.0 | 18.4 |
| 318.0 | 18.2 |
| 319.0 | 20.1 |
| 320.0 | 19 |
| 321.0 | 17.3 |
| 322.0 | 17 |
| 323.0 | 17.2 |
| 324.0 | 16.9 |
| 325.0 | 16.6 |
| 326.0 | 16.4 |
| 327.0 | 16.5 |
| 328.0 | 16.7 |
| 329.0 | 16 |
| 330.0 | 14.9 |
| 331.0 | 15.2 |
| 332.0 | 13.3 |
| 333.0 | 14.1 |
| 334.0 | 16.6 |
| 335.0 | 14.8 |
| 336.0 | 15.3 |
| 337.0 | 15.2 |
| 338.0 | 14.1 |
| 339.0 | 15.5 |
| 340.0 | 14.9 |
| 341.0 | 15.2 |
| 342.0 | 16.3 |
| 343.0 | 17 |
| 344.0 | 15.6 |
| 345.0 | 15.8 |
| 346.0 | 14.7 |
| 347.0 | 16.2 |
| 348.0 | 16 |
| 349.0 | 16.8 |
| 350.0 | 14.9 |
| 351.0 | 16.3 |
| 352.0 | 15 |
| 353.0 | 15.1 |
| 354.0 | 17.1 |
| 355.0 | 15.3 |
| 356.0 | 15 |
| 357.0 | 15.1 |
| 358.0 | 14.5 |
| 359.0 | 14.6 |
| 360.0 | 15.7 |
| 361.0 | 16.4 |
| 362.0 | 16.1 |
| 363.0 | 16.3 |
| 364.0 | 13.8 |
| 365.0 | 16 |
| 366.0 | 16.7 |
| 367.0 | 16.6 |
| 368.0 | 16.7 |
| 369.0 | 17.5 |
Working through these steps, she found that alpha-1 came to 19.2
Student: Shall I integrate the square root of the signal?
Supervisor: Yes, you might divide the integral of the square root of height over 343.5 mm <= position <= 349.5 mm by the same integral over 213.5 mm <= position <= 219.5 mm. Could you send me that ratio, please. 1.18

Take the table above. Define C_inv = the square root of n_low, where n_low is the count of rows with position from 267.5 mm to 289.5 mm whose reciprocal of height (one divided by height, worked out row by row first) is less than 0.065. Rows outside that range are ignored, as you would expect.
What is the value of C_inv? 2.00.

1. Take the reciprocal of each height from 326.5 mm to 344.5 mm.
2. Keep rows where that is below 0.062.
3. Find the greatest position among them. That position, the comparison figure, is 343.0 mm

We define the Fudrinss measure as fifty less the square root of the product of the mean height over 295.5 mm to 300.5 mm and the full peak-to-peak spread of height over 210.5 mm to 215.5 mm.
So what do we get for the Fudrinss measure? 43.8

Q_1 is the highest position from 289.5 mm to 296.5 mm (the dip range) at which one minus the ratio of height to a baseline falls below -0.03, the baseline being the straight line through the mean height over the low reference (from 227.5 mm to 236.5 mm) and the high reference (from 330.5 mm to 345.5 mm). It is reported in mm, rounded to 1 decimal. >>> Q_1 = 296.0 mm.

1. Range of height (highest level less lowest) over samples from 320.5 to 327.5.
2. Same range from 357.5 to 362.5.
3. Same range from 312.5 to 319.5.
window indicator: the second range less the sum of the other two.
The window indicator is -2.8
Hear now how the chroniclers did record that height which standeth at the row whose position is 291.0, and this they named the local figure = 15.5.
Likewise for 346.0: 14.7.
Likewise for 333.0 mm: 14.1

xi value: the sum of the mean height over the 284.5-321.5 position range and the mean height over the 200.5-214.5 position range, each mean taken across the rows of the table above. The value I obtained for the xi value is 27.1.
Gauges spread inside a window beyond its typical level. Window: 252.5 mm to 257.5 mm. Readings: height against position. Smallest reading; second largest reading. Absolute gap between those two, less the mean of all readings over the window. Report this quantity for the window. -7.8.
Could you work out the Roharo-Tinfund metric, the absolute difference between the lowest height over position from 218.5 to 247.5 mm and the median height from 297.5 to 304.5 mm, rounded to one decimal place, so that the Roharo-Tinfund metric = 7.7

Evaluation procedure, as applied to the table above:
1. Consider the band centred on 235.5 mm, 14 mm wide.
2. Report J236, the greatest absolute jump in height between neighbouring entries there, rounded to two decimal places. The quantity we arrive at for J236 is 2.00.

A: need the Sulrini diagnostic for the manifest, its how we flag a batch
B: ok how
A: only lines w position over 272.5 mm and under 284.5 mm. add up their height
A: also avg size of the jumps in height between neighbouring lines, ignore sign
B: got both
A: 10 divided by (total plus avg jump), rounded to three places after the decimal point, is 0.057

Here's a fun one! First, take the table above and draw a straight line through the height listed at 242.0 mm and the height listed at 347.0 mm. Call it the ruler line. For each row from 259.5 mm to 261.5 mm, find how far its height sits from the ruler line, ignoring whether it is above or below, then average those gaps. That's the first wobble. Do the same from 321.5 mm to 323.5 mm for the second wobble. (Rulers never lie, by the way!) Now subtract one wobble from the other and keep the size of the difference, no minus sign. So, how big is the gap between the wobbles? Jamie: 0.9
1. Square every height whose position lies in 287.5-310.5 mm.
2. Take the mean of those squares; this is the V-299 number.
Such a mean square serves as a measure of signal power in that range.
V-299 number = 270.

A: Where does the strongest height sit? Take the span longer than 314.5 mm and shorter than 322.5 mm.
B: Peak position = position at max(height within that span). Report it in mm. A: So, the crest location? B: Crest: 319.0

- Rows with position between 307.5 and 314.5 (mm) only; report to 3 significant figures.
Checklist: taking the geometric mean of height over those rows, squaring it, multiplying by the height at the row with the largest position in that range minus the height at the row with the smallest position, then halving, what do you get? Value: 206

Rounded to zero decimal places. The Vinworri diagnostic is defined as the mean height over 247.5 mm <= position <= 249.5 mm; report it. 8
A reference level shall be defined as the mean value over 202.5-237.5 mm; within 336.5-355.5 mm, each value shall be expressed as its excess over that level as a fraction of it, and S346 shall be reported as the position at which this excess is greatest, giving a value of 354.0 mm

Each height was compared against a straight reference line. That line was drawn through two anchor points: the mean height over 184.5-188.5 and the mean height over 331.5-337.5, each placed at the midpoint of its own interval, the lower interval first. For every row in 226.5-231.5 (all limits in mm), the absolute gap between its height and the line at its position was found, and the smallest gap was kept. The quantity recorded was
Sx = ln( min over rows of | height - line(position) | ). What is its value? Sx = -1.0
